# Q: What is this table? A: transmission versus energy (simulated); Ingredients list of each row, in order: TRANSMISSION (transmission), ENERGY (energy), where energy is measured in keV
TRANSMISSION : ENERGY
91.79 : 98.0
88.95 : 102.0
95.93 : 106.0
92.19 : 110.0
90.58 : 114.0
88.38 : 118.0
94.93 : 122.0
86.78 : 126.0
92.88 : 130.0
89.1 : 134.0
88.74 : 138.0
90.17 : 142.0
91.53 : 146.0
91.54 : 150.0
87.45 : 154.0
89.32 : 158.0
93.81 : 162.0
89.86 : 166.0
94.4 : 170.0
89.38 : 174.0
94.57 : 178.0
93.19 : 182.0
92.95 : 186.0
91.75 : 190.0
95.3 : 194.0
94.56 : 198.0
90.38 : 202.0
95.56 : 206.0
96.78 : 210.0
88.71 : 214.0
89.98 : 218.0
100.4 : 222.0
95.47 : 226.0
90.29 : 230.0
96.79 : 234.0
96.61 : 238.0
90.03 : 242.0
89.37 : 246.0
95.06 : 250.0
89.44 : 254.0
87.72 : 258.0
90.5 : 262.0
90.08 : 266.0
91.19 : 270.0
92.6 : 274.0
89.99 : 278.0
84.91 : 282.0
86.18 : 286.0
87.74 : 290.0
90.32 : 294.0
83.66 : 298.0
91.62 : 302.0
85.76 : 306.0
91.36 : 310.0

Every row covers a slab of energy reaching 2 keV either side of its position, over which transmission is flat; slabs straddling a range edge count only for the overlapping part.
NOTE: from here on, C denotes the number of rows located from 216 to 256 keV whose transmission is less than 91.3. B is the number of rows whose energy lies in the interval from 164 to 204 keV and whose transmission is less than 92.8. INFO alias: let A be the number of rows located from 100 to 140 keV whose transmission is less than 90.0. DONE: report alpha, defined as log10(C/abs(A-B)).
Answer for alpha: 0.7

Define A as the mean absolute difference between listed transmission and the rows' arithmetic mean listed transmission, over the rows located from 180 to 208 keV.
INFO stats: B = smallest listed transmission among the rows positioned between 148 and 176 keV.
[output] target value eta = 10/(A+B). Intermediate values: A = 1.5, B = 87.45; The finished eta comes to 0.112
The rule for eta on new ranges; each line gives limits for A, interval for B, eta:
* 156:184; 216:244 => 0.108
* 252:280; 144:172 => 0.113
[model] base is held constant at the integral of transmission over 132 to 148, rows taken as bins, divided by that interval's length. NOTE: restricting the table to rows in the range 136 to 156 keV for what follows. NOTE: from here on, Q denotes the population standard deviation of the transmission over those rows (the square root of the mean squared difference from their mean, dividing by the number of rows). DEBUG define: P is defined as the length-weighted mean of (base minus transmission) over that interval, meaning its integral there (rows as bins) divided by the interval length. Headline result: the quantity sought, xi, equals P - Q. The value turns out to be -1.6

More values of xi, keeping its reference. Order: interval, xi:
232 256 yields -6.3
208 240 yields -8.4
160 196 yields -4.9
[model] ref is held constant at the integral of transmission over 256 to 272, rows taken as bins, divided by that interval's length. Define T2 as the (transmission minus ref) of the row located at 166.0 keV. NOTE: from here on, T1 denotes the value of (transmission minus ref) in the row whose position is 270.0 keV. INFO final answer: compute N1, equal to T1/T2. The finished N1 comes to -105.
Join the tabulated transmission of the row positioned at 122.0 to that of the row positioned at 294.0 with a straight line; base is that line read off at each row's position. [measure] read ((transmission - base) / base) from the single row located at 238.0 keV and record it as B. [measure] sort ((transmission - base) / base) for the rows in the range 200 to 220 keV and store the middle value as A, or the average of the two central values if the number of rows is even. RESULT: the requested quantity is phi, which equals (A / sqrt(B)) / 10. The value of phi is -0.011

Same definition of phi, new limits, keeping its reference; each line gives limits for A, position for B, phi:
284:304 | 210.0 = -0.014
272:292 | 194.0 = -0.019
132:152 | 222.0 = -0.015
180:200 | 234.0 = -0.001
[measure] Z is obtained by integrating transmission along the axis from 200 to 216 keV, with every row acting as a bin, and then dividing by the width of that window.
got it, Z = 92.9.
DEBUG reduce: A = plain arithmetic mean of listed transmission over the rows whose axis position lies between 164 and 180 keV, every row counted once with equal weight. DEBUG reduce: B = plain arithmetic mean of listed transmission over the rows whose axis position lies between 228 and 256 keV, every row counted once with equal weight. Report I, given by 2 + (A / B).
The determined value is 3.00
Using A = 92.1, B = 92.5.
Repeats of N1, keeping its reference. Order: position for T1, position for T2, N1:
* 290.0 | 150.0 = -1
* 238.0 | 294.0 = 15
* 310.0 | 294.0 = 3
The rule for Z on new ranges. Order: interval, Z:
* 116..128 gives 90.0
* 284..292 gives 87.0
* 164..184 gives 92.3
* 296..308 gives 87.0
